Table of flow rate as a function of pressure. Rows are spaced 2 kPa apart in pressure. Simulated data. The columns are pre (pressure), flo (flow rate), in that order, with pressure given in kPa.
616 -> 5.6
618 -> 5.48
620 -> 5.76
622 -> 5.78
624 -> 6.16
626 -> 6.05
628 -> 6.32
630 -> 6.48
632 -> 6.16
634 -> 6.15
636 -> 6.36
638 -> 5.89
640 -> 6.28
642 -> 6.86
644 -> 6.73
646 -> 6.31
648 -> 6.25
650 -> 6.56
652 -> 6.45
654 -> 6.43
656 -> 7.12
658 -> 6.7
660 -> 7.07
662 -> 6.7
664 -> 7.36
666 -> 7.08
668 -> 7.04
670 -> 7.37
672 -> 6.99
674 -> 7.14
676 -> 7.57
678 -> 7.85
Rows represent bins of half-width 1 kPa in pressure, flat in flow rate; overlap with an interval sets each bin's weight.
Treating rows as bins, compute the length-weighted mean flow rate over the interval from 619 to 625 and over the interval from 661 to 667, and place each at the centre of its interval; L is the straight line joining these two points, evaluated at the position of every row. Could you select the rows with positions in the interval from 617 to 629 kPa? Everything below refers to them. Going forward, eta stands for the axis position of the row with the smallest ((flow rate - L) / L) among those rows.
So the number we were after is 618 kPa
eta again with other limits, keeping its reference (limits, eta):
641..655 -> 648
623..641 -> 638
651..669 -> 654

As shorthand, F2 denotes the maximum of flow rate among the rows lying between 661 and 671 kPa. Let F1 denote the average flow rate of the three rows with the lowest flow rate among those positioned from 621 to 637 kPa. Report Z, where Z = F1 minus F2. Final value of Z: -1.4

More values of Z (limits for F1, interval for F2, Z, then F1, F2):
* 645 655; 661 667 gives -1.0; 6.3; 7.36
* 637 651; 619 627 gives 0.0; 6.1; 6.16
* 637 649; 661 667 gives -1.2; 6.1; 7.36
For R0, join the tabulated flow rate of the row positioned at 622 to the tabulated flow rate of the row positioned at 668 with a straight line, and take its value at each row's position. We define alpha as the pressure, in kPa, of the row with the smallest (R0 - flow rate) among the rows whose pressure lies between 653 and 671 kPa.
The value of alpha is 664 kPa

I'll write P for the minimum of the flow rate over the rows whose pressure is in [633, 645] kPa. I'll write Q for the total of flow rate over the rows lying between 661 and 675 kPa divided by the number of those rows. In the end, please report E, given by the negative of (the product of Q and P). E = -42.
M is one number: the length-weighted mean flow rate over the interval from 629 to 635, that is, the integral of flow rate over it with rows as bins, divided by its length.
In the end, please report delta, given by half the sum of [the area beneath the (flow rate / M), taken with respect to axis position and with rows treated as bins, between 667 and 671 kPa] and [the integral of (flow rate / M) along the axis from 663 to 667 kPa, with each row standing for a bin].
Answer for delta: 4.61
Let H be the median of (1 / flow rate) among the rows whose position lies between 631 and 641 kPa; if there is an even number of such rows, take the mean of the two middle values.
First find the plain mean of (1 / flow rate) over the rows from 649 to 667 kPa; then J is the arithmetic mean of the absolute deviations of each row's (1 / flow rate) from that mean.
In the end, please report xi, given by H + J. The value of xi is 0.169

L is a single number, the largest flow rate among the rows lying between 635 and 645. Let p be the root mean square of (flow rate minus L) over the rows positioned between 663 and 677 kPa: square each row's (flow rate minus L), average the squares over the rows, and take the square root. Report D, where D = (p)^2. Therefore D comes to 0.17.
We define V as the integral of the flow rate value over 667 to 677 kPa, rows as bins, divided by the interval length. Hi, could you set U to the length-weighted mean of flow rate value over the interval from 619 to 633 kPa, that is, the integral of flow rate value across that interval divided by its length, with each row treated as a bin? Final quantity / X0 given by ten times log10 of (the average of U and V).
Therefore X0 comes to 8.24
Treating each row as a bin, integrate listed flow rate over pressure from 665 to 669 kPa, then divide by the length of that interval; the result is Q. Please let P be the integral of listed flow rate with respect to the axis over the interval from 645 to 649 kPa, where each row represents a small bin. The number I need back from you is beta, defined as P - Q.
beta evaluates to 18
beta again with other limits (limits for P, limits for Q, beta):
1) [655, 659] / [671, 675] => 21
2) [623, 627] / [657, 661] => 18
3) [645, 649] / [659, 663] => 18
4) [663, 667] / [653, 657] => 22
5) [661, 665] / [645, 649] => 22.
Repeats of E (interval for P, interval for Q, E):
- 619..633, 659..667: -41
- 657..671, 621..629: -41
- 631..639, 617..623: -33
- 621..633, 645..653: -37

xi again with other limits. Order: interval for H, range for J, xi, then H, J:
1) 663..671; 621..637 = 0.143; 0.139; 0.0040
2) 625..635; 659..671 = 0.166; 0.162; 0.0034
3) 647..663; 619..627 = 0.156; 0.151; 0.0047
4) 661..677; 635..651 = 0.146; 0.141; 0.0056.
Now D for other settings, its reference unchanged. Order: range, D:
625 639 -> 0.47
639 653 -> 0.18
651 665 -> 0.11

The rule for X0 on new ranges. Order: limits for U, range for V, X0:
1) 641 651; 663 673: 8.36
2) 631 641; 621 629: 7.87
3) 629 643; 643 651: 8.05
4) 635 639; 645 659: 8.02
